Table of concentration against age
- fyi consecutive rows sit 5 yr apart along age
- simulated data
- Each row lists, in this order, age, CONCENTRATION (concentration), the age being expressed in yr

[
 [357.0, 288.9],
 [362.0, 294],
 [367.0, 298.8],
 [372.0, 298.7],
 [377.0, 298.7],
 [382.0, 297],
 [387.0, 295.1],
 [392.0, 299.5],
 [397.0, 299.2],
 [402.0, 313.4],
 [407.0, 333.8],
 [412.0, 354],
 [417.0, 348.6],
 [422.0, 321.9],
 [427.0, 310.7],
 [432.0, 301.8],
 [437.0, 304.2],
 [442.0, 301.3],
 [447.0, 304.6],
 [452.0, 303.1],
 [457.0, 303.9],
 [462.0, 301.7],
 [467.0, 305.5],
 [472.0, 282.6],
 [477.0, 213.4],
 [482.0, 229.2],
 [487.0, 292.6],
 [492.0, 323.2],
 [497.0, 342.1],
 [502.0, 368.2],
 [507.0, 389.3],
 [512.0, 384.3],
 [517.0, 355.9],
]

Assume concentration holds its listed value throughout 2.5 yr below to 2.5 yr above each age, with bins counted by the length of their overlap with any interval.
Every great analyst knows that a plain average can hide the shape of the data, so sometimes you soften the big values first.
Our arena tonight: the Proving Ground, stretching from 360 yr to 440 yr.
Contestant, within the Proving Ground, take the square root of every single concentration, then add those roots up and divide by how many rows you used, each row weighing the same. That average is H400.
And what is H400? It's 17.6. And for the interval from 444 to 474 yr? 17.3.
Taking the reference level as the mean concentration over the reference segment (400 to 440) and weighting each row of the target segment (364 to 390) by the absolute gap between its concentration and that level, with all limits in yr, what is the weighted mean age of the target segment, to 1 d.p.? 377.4 yr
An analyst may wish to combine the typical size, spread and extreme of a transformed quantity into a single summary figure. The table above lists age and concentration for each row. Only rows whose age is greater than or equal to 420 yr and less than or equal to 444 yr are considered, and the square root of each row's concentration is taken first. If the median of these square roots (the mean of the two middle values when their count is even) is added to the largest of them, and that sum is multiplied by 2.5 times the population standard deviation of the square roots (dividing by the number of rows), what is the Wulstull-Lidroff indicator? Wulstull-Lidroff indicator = 19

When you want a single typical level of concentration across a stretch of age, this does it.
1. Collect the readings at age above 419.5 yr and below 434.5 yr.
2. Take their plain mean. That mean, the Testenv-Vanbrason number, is 311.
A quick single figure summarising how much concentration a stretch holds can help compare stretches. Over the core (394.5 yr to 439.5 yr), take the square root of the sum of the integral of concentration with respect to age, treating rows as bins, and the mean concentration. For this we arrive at 121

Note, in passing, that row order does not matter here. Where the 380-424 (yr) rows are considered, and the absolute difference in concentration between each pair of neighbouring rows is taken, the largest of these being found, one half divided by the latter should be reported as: 0.019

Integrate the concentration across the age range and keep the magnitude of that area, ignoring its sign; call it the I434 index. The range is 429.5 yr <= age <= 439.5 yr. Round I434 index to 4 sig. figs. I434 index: 3030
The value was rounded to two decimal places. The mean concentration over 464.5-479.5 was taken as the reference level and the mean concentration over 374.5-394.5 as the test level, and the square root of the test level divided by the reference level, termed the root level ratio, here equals 1.06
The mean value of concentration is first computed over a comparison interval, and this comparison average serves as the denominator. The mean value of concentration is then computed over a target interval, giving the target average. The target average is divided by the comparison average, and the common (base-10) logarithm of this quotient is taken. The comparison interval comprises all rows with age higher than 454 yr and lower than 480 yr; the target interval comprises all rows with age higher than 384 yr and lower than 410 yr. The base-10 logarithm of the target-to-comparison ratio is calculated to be 0.04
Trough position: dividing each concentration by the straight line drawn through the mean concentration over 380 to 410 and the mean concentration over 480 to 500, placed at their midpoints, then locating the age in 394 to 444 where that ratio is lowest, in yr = 397.0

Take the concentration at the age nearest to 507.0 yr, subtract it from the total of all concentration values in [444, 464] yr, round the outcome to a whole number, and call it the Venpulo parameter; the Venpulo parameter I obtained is 824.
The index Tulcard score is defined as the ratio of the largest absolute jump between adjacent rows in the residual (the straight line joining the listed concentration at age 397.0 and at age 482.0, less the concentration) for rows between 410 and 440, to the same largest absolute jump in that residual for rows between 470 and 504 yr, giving 0.334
